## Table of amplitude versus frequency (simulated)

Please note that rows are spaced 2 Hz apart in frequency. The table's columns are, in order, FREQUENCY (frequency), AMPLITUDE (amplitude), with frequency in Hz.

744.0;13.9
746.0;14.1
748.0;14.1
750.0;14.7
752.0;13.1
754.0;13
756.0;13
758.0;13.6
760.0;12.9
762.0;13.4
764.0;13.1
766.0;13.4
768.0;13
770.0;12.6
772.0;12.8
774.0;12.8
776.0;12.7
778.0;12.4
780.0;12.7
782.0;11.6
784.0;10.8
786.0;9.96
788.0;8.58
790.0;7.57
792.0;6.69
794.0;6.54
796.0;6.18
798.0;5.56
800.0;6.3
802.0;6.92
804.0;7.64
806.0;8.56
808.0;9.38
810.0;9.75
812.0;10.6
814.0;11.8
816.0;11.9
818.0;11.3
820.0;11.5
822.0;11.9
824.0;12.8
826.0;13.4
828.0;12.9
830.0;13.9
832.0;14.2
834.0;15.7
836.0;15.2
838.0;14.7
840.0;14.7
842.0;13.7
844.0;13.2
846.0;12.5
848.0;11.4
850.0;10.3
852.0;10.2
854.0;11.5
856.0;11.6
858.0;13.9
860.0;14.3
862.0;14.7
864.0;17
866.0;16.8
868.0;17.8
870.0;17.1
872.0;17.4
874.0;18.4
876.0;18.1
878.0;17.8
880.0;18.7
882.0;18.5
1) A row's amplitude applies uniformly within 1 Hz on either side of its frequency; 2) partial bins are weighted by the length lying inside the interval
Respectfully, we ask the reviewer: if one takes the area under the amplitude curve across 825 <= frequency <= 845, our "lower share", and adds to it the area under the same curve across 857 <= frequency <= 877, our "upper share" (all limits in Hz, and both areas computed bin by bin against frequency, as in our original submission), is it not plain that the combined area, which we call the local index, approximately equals 614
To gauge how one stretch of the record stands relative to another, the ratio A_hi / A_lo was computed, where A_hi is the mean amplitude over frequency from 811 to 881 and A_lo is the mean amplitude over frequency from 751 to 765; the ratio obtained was 1.07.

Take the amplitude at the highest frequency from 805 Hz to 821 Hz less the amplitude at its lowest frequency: 2.9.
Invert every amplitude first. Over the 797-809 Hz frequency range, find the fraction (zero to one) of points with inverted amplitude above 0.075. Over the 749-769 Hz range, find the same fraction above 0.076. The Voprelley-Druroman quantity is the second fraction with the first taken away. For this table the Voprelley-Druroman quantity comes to -0.40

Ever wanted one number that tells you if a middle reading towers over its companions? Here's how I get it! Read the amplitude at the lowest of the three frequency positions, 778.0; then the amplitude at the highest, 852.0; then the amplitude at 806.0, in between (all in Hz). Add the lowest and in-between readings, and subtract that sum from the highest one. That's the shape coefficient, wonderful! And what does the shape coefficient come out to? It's -10.8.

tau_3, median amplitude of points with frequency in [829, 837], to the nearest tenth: 14.7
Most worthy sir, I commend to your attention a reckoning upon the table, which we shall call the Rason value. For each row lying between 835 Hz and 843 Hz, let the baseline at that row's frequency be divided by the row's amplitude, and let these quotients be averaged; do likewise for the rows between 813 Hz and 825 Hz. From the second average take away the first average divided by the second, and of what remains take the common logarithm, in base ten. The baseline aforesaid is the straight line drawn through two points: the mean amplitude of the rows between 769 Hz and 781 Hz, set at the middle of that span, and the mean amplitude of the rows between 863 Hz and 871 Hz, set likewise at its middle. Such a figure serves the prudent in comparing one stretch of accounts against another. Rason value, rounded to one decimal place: -0.4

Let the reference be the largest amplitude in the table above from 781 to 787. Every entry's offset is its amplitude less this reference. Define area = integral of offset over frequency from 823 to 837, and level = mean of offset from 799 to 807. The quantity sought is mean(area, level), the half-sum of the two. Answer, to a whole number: 15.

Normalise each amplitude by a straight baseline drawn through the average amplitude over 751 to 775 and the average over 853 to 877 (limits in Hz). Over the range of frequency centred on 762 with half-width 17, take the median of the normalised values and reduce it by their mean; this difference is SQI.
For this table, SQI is -0.0057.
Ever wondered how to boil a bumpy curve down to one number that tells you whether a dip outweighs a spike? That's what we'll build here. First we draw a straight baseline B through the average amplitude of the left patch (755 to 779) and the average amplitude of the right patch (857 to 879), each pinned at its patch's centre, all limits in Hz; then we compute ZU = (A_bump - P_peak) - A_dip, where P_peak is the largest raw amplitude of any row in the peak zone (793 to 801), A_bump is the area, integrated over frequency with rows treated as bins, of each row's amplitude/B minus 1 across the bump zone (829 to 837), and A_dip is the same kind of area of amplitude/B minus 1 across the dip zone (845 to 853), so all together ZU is -4.4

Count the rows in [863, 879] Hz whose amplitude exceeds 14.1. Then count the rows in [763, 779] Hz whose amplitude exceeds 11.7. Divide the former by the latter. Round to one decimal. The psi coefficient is 1.0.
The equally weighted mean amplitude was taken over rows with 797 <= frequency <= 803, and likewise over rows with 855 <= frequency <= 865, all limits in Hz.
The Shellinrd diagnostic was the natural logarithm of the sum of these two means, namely 3.0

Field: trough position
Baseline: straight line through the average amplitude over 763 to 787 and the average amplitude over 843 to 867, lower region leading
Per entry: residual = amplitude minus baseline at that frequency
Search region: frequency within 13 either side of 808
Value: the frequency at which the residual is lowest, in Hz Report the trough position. 798.0 Hz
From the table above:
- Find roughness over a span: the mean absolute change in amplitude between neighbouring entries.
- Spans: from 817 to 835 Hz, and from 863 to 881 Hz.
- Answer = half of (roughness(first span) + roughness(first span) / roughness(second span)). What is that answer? 0.91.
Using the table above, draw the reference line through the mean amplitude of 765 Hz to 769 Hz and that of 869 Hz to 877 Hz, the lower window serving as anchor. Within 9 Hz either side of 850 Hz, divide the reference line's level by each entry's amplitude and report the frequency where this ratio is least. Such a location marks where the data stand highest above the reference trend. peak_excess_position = 842.0 Hz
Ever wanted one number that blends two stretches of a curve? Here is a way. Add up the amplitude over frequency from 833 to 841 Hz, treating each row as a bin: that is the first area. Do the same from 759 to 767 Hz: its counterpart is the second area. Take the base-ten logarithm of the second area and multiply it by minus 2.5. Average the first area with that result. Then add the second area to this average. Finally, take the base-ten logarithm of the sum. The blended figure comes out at 2.21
